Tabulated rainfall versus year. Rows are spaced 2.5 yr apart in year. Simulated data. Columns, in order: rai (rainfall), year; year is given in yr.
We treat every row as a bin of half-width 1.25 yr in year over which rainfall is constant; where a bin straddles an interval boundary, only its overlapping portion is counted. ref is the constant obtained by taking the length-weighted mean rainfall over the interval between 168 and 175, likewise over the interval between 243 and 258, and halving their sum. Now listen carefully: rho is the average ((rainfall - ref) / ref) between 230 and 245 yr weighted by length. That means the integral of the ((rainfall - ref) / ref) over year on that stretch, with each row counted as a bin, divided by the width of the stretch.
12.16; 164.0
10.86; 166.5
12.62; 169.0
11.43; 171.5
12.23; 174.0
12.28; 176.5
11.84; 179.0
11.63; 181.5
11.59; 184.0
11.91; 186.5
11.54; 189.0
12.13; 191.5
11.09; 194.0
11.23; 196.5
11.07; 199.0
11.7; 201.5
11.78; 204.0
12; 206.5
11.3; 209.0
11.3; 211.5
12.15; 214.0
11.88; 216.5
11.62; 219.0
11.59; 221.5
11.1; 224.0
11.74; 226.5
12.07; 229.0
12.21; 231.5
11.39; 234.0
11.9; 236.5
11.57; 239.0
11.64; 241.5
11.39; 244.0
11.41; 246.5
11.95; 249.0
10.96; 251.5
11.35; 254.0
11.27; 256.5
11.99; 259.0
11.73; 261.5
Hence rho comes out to -0.003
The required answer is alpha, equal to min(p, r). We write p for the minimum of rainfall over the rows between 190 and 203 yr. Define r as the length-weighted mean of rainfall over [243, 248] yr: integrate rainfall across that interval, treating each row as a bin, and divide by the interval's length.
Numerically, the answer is 11.1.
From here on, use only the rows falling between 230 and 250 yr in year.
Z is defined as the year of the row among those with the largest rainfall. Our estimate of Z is 231.5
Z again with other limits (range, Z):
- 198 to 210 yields 206.5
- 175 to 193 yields 176.5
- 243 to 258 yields 249.0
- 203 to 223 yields 214.0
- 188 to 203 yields 191.5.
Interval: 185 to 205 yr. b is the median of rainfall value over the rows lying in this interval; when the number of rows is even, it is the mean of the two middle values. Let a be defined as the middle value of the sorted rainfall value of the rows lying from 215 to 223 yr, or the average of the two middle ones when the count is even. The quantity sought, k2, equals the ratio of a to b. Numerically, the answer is 1.00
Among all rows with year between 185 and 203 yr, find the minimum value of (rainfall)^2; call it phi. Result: 123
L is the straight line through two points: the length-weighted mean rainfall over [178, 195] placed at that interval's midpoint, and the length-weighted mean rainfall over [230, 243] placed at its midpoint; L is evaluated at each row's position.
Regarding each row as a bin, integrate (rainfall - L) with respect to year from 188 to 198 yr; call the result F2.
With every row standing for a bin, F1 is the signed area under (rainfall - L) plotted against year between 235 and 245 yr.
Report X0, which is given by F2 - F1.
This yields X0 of -1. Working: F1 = -1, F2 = -2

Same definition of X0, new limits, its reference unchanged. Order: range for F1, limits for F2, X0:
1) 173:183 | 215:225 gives -5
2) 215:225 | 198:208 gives 1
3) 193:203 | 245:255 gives 1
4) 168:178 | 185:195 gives -5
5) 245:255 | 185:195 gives 3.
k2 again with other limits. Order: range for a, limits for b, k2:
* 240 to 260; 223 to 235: 0.97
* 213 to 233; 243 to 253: 1.04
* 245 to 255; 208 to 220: 0.98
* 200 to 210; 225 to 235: 0.99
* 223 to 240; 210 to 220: 1.00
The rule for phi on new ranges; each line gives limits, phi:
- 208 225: 123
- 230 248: 130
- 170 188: 131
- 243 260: 120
